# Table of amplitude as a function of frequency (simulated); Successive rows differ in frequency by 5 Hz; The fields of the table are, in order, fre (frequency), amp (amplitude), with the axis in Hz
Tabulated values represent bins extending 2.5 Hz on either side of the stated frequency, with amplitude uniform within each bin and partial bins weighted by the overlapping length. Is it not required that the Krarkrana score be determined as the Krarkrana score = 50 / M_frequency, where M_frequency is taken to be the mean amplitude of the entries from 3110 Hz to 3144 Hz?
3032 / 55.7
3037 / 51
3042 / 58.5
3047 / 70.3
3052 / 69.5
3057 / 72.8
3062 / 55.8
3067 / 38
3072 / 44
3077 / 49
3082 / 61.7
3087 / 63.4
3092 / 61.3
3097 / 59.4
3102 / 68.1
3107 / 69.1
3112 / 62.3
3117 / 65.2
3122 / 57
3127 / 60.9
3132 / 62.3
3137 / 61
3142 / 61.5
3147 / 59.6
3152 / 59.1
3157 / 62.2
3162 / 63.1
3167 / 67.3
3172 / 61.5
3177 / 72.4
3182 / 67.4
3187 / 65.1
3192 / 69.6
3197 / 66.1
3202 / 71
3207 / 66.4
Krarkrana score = 0.814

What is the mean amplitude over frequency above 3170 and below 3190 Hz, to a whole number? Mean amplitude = 67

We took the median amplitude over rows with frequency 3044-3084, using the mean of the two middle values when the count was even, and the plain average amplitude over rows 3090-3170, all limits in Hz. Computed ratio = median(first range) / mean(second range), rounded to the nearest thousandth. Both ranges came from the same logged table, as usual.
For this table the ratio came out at 0.941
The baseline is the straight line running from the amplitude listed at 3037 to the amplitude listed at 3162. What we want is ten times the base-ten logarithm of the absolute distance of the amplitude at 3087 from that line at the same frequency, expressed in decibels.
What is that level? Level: 9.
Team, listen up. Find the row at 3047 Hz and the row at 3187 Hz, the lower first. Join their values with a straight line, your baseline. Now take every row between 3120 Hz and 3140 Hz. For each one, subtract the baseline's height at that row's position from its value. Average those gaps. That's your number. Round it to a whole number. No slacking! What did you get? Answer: -7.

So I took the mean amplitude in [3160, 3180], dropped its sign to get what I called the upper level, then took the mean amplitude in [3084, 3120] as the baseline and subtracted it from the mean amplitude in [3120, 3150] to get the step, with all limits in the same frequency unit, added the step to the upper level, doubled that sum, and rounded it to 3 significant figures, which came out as 125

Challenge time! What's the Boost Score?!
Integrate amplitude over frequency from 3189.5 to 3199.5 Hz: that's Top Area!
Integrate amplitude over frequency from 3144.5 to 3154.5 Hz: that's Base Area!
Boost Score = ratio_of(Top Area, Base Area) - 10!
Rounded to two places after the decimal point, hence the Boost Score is -8.86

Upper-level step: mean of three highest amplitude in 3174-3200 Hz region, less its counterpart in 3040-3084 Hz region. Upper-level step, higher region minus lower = -1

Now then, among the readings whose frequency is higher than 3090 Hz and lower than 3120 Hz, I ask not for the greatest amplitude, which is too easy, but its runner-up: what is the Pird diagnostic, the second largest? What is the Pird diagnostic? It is 68.1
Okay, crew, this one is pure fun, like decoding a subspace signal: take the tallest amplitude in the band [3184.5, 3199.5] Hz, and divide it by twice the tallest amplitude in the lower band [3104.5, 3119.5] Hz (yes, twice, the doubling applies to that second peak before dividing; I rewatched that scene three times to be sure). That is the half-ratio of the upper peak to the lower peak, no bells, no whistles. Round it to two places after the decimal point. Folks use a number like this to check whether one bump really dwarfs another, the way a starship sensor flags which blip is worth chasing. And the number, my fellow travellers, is 0.50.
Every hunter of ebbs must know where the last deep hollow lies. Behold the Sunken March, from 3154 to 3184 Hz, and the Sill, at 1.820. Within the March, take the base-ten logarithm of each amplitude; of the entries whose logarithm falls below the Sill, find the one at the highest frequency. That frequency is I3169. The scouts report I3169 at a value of 3172 Hz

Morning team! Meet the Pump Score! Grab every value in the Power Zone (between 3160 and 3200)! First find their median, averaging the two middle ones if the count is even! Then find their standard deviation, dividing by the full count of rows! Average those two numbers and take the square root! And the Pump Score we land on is 5.91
